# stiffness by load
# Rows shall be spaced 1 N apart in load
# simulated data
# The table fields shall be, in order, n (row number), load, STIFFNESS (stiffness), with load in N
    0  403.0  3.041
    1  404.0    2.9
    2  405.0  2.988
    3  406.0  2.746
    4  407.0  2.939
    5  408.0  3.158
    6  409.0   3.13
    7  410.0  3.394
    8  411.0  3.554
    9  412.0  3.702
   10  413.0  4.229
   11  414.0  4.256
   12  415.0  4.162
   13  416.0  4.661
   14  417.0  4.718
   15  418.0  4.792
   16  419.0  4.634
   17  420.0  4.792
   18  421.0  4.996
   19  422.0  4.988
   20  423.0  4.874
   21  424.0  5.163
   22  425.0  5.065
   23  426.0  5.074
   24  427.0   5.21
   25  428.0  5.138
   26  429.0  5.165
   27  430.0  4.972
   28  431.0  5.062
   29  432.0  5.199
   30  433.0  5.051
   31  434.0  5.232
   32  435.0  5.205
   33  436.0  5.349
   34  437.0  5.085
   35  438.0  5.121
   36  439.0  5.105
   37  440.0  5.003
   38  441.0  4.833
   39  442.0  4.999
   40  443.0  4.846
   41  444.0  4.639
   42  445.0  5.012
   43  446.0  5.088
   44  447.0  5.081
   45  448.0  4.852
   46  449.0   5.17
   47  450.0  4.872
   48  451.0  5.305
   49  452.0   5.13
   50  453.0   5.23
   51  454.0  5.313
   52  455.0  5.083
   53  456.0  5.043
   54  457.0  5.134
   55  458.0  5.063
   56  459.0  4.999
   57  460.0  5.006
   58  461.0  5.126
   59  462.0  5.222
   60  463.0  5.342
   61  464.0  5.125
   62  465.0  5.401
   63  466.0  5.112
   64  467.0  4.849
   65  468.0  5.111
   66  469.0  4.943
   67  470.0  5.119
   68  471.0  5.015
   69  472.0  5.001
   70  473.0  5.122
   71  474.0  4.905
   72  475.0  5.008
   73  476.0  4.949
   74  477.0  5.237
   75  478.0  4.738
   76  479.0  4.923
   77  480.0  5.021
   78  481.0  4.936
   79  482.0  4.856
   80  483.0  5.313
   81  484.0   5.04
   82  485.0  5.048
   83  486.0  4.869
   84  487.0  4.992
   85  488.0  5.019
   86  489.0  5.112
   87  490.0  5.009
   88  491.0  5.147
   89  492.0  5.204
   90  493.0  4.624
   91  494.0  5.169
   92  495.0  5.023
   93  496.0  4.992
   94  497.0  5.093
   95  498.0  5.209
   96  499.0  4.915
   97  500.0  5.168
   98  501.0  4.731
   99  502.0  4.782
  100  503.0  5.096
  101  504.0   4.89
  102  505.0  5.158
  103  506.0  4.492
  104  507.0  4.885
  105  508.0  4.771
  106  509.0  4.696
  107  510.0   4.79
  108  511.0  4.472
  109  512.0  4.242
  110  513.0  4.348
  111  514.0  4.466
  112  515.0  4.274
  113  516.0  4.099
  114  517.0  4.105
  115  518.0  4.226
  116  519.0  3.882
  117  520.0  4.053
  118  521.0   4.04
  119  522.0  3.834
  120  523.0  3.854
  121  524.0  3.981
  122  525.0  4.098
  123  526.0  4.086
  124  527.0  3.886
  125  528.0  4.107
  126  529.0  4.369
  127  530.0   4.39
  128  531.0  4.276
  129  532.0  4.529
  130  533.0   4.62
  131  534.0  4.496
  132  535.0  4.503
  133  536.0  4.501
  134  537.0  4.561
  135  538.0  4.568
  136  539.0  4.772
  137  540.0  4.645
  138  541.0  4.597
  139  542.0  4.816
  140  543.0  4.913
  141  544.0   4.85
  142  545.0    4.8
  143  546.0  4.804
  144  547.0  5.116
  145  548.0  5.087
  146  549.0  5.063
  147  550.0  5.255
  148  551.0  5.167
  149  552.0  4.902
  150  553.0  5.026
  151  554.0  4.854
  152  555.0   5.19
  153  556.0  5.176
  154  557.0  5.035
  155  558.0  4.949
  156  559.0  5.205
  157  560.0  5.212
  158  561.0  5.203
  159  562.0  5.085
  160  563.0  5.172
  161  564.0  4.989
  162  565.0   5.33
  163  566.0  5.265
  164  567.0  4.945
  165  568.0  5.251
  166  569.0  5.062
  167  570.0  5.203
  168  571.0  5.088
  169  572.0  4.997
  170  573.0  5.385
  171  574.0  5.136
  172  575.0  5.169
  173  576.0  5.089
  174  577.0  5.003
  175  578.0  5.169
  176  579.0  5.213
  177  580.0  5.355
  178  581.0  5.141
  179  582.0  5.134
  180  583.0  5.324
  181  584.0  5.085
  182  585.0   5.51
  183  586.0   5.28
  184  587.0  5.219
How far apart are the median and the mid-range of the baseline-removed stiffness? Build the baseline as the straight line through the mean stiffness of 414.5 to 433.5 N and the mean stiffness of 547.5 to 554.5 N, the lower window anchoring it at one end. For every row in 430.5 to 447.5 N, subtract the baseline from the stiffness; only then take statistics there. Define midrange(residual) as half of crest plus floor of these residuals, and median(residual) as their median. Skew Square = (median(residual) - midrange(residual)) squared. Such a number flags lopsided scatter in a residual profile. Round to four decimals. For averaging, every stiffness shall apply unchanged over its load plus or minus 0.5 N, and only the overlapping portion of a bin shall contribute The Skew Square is 0.0065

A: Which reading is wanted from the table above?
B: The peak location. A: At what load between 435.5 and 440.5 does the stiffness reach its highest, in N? 436.0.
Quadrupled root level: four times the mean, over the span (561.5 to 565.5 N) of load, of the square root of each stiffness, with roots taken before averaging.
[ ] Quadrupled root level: 9.07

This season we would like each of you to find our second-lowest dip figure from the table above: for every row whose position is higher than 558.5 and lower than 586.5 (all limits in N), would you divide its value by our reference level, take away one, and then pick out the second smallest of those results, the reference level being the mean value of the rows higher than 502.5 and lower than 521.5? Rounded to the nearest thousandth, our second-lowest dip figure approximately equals 0.115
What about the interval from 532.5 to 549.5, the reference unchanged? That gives 0.006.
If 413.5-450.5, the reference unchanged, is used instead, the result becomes -0.048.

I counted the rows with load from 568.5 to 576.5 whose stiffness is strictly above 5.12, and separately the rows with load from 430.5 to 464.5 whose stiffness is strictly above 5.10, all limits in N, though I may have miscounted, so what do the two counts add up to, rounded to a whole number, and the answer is 20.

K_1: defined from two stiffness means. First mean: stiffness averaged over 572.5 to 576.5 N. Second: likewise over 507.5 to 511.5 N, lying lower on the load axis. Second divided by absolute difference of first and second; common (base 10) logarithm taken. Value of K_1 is 1.0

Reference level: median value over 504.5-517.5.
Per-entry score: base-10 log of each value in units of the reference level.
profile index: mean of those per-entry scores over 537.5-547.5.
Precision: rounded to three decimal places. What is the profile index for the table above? 0.029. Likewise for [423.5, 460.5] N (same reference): 0.055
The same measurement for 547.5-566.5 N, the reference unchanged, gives 0.058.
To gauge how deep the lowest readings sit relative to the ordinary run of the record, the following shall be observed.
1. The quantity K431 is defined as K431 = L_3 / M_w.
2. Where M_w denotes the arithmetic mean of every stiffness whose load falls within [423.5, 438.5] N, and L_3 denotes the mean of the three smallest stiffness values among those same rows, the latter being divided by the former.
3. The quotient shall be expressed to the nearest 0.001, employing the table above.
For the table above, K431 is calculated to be 0.978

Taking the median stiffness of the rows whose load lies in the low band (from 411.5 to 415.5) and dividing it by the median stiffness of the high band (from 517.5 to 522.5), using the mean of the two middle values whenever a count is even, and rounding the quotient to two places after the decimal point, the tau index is 1.04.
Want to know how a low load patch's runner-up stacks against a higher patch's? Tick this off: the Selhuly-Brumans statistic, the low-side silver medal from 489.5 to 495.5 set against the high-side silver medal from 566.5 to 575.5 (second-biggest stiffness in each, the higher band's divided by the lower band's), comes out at 1.02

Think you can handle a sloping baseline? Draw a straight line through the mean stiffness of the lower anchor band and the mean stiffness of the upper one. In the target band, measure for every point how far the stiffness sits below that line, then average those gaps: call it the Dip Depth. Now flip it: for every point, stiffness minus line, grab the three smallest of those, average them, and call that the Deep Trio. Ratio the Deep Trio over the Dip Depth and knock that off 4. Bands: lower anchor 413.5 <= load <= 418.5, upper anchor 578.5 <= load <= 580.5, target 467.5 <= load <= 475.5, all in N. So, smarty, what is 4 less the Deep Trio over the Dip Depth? 4.7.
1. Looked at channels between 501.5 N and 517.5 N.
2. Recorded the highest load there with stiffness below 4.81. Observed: 517.0 N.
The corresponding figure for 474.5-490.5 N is 478.0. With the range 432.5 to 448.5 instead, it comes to 444.0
